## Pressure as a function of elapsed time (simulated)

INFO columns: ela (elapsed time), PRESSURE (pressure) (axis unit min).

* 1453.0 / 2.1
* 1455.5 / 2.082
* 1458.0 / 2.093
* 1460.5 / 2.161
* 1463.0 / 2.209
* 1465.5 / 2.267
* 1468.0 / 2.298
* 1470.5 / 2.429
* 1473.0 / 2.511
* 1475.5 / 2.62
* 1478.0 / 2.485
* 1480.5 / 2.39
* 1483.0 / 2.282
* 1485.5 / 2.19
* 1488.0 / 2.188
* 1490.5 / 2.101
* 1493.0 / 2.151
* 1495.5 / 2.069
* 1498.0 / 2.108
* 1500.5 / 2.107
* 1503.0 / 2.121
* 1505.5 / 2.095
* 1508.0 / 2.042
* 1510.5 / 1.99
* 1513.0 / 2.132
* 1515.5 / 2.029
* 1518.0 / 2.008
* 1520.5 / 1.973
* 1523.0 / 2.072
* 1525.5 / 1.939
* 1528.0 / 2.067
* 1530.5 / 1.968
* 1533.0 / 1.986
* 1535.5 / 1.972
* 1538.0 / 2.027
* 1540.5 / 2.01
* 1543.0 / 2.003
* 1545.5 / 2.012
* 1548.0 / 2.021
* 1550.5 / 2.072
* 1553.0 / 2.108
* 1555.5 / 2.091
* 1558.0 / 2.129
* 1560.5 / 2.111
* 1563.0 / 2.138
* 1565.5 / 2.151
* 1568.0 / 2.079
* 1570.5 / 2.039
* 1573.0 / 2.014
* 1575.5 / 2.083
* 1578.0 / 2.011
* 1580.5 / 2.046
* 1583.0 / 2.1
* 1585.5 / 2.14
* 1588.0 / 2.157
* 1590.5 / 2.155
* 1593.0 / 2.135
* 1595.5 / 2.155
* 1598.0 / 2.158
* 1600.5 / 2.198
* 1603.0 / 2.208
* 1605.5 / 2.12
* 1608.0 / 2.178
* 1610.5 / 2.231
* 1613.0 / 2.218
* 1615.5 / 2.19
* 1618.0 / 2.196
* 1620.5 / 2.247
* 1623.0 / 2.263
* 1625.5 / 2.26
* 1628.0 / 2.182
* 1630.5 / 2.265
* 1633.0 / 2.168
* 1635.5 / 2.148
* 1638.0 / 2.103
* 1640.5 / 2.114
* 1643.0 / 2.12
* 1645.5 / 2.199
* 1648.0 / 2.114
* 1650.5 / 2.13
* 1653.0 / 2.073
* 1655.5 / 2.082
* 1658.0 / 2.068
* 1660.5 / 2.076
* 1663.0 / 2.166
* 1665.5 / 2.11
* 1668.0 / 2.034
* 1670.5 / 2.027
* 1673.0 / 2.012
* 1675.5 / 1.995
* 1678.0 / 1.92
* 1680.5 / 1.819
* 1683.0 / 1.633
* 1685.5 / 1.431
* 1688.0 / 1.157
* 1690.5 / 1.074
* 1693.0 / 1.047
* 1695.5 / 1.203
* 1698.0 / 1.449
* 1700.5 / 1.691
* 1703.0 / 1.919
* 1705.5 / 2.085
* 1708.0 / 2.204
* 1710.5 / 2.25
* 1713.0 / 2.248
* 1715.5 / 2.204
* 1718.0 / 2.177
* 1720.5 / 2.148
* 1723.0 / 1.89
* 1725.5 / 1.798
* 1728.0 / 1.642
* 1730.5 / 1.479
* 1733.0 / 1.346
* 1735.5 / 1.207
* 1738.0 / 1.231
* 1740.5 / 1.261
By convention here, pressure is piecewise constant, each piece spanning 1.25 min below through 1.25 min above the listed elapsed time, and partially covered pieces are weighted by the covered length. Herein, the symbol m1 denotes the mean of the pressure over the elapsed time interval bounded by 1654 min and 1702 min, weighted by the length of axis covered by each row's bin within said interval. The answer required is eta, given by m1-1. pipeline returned 0.74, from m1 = 1.74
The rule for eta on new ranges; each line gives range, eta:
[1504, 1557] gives 1.03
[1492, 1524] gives 1.07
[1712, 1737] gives 0.80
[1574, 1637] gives 1.17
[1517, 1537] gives 1.00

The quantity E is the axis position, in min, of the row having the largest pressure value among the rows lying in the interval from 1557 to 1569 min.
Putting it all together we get 1565.5 min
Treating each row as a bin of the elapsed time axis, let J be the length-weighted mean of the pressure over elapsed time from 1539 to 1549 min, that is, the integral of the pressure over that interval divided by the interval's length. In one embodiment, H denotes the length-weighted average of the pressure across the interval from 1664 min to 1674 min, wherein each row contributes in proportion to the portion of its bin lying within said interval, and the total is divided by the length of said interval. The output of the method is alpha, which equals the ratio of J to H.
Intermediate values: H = 2.05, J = 2.01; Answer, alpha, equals 0.98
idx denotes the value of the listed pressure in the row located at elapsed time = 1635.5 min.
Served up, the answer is 2.148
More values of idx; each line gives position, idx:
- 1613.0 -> 2.218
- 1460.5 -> 2.161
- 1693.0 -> 1.047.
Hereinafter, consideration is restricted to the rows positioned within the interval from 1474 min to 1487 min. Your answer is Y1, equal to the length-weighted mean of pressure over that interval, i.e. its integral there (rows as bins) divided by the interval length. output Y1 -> 2.39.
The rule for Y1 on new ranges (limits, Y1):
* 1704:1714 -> 2.19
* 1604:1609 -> 2.15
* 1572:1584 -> 2.05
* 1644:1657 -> 2.12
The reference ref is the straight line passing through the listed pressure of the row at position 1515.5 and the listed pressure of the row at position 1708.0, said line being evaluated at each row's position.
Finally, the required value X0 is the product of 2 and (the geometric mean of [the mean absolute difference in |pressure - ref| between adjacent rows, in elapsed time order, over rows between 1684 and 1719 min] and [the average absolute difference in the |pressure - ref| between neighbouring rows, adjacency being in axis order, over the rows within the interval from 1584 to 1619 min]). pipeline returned 0.117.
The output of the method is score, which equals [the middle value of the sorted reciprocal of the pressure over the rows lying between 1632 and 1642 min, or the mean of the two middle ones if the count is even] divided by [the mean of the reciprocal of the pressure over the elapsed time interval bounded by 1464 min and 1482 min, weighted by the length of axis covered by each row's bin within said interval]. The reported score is 1.13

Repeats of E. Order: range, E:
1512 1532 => 1513.0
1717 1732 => 1718.0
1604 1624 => 1623.0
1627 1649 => 1630.5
